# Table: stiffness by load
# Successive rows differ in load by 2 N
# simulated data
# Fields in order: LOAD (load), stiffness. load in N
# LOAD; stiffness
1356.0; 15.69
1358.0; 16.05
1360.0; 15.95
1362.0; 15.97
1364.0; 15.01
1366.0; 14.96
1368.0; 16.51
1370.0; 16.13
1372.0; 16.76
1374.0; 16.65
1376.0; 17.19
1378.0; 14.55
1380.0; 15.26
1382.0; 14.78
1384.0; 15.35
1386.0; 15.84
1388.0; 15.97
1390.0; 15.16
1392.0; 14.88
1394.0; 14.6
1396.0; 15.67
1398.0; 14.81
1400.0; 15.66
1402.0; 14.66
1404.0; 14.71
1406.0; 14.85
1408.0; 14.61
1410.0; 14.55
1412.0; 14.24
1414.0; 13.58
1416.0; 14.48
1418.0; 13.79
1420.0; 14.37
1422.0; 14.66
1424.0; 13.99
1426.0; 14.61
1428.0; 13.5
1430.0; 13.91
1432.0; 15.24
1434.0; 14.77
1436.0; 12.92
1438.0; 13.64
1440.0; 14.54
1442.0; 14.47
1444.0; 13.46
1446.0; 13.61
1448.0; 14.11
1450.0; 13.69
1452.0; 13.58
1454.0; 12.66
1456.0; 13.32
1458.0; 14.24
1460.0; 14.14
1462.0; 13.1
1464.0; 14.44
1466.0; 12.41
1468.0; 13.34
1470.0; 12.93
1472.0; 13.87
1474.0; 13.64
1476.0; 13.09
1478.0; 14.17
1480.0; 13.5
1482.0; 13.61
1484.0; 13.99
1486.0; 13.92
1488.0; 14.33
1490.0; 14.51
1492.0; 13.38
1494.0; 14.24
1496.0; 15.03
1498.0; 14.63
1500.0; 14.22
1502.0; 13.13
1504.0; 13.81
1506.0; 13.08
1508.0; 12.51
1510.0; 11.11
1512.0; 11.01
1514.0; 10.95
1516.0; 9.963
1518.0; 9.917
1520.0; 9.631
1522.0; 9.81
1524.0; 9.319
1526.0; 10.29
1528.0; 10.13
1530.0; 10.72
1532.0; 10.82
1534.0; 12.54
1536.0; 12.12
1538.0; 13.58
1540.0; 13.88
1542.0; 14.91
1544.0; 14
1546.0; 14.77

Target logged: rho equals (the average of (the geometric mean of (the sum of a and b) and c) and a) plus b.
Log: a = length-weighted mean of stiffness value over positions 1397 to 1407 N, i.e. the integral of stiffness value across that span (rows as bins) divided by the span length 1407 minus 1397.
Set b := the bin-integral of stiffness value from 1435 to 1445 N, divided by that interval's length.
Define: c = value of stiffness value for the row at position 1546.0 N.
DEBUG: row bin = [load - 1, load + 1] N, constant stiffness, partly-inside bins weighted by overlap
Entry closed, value 31.6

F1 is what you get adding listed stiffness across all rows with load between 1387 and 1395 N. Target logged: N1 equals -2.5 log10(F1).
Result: -4.46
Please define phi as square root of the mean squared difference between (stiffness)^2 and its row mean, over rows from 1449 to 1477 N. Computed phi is 15.5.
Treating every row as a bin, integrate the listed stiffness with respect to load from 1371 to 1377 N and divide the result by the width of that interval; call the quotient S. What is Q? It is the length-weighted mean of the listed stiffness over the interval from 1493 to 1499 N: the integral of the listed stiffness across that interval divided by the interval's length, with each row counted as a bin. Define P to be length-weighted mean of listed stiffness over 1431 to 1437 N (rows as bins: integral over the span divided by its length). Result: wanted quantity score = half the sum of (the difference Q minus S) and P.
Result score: 6.04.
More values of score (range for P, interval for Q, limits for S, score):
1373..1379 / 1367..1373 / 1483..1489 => 9.26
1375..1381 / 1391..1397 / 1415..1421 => 8.25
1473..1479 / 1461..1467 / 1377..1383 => 6.04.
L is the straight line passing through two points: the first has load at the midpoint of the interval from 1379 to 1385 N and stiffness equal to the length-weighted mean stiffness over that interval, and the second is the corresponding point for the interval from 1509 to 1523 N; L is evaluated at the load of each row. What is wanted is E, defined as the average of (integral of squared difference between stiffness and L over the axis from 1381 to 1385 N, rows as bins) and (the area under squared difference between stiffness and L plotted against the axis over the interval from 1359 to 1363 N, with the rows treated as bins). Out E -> 0.2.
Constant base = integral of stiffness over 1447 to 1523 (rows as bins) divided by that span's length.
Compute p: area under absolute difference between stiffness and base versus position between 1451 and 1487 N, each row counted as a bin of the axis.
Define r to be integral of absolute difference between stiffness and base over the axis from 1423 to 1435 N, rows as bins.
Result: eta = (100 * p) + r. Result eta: 2215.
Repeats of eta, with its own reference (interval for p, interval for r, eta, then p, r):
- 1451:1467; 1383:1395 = 1113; 11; 27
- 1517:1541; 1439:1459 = 5375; 54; 15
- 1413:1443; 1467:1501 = 3349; 33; 29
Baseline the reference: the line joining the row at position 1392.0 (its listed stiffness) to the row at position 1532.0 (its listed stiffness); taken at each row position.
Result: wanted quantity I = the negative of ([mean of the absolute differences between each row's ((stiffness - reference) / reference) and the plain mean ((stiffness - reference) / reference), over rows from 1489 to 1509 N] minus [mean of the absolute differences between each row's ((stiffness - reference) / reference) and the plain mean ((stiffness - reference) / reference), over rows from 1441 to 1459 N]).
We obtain -0.02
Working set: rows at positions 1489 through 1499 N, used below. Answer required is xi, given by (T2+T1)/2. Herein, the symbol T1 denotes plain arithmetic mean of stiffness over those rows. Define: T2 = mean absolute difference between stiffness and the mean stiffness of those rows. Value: 7.40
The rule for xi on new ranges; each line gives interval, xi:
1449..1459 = 6.95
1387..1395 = 7.78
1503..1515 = 6.57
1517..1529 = 5.06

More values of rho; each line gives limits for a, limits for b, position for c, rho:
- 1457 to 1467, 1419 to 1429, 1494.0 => 31.0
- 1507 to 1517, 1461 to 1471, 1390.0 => 28.4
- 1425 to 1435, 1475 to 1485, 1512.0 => 29.7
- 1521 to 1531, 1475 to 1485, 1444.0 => 27.6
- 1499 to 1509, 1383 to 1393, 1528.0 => 30.7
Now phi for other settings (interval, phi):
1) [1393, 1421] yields 16.3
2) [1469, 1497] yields 15.3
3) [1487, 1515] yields 34.7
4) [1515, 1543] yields 41.8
